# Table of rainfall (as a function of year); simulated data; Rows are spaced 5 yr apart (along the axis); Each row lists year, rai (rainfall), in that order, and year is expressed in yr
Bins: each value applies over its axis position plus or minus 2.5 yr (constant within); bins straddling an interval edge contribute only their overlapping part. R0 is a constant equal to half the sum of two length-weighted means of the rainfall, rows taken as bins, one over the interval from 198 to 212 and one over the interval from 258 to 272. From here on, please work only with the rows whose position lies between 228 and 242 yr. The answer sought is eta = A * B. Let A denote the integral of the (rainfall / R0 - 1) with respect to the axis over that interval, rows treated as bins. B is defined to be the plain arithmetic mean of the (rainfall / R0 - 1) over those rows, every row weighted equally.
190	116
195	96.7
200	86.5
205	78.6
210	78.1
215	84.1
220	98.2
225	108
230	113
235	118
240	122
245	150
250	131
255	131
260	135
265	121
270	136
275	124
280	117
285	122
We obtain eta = 0.18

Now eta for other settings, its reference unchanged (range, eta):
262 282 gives 0.65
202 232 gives 0.42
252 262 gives 0.67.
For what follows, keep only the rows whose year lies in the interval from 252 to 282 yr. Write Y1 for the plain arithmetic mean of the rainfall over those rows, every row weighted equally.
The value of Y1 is 127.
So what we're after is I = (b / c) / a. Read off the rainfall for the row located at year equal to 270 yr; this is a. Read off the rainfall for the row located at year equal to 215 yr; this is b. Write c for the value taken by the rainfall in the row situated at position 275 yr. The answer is 0.005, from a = 136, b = 84.1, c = 124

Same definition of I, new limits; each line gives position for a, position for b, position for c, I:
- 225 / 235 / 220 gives 0.011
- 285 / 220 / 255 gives 0.006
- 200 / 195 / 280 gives 0.010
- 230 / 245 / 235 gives 0.011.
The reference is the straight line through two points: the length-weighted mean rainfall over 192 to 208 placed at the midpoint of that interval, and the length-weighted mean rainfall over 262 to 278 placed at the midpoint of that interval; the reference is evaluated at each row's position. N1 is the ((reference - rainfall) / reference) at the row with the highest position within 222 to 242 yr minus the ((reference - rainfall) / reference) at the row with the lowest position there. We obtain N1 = -0.05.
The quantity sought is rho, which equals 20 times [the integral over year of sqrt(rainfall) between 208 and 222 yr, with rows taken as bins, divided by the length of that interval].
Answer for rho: 186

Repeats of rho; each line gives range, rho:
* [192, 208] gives 187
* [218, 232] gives 206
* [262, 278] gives 225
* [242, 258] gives 234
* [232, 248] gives 227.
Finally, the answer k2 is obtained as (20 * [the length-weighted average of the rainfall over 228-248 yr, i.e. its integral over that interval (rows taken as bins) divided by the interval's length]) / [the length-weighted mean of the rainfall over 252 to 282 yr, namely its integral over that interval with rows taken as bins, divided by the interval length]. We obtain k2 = 19.8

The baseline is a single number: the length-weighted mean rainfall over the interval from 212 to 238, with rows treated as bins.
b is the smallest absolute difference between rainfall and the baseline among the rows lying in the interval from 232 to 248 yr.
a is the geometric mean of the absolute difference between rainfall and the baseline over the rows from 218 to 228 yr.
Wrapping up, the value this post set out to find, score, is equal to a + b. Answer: 19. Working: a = 5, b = 13.9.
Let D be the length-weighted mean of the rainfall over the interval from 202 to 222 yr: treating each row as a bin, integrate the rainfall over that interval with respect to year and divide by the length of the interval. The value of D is 84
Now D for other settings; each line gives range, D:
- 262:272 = 128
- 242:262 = 136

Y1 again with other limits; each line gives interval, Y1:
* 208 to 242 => 103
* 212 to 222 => 91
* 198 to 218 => 82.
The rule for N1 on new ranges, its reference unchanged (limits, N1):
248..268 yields 0.16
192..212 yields 0.30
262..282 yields 0.09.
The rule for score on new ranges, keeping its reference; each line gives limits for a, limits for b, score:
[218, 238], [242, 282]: 20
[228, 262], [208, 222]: 28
